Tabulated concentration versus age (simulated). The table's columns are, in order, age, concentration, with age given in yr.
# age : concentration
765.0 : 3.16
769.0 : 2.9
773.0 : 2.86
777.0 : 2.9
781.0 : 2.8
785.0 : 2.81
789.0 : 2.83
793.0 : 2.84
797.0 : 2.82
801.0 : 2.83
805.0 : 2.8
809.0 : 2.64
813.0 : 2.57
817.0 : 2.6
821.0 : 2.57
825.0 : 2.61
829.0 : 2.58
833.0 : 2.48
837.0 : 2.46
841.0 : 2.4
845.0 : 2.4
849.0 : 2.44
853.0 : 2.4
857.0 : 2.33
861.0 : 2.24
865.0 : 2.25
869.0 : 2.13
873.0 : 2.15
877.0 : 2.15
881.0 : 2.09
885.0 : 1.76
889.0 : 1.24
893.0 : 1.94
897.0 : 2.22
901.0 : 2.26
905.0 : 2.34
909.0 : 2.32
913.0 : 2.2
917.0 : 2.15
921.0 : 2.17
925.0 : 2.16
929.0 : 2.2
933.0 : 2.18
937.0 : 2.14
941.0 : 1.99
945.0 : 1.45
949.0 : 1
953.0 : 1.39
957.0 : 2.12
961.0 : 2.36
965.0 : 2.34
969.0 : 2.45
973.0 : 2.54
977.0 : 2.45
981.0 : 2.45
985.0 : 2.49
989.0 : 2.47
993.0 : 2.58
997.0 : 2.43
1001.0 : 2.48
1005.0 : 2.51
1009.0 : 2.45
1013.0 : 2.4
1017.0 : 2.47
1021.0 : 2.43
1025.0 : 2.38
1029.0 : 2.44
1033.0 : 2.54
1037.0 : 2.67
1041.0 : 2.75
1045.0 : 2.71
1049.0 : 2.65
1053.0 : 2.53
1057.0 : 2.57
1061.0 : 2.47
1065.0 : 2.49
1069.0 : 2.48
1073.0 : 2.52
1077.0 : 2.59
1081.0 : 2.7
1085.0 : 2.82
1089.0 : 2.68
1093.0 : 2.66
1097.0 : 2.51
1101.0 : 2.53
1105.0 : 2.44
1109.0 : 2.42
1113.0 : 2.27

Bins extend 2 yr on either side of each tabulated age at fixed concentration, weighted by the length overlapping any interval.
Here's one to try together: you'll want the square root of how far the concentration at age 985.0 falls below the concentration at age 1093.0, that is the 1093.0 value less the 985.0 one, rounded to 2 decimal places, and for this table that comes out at 0.41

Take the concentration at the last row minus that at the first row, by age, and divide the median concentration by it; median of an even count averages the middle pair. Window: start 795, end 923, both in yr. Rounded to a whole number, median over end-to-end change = -4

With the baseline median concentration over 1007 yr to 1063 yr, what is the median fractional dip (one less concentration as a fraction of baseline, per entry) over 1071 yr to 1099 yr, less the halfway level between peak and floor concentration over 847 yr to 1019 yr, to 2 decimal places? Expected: -1.85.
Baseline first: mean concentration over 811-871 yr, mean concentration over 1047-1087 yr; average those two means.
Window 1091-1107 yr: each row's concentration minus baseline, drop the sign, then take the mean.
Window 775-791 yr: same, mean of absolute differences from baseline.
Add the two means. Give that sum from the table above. 0.39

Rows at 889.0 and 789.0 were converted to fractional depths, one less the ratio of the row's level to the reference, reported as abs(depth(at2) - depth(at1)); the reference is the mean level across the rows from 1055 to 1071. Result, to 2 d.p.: 0.64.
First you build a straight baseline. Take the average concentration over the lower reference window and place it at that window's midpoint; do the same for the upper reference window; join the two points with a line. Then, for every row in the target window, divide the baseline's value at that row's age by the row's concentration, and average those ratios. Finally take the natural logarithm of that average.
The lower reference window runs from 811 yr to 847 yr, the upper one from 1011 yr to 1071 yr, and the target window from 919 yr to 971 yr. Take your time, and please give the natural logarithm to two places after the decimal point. 0.30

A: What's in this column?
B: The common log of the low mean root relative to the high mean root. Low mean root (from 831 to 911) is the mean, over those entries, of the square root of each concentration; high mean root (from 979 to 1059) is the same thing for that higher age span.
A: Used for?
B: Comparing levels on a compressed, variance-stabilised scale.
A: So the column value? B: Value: -0.030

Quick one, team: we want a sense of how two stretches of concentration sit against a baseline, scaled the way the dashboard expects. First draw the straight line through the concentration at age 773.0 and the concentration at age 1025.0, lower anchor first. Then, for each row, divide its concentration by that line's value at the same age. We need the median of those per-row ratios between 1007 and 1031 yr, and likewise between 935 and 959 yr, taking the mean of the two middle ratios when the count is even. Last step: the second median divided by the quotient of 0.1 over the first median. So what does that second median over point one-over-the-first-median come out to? 6.9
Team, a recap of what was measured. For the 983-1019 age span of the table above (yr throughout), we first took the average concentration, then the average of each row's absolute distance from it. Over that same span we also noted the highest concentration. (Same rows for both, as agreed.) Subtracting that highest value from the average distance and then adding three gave 0.46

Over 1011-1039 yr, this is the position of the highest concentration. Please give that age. 1037.0 yr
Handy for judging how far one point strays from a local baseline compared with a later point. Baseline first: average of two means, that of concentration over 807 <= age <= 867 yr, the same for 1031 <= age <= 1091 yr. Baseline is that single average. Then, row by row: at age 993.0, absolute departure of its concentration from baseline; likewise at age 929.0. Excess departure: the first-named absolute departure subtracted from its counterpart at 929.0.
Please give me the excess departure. 0.3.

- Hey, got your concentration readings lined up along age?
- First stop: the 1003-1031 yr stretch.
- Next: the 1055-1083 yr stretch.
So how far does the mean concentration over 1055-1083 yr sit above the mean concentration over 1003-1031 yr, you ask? 0.11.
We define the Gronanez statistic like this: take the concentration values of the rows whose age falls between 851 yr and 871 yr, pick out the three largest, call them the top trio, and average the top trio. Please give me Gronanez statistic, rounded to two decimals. 2.33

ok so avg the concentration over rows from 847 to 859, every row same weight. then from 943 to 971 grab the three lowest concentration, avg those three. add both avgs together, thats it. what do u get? 3.7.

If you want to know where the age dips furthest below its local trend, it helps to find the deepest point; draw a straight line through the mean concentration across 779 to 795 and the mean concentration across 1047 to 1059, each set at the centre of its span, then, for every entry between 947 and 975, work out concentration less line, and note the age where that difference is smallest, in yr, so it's 949.0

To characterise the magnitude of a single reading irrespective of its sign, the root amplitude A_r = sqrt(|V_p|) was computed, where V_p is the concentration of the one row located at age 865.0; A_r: 1.50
